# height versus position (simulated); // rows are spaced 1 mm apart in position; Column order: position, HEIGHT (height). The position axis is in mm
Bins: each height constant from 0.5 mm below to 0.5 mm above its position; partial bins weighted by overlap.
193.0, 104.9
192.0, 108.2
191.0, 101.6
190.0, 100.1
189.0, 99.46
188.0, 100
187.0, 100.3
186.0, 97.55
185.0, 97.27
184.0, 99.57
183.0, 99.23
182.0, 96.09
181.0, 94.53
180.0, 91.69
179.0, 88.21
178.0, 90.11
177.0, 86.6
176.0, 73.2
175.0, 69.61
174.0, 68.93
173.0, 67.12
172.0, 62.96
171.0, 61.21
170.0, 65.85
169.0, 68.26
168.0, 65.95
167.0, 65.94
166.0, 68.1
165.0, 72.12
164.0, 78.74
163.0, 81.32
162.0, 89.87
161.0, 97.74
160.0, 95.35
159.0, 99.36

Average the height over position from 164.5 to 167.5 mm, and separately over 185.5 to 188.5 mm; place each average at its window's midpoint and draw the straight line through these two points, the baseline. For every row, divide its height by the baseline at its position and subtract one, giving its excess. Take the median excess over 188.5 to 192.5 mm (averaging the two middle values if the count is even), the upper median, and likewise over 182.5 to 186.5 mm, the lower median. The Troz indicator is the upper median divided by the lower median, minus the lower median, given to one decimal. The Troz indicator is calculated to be -1.1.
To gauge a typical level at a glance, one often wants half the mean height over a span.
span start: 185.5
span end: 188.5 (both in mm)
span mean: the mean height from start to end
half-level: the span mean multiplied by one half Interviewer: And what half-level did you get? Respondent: 50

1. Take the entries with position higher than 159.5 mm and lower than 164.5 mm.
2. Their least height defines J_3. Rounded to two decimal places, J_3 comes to 78.74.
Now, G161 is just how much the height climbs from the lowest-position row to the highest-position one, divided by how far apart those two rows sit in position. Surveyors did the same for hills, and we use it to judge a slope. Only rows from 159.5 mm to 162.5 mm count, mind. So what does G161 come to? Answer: -2.7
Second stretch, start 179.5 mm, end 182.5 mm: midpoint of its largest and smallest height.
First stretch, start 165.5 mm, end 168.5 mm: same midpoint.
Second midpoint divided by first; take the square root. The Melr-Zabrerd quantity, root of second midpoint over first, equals 1.18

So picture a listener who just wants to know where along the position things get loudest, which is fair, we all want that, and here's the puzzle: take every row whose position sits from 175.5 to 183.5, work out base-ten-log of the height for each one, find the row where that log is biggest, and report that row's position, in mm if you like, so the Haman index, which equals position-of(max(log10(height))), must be 183.0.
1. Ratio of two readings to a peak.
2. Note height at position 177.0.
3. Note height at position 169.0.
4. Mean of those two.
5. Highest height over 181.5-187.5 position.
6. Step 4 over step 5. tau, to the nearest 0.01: 0.77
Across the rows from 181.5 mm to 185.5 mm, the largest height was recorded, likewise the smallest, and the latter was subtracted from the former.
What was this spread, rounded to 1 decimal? 3.5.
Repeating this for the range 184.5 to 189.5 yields 3.0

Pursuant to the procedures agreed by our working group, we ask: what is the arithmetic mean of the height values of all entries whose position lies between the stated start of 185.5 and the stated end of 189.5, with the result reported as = 99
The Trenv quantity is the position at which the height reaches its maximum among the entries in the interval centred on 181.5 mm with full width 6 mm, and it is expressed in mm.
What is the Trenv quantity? 184.0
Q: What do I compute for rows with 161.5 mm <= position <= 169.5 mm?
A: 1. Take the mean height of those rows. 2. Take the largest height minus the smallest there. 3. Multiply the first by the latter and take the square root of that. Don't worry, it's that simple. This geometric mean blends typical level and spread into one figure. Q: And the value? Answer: 42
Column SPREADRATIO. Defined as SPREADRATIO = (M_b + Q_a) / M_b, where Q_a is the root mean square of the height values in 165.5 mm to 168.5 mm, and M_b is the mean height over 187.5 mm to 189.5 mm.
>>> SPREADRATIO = 1.67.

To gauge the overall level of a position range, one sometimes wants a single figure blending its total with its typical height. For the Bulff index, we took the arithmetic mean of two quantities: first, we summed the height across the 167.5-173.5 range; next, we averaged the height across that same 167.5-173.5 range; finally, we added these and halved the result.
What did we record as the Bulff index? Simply 228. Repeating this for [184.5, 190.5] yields 347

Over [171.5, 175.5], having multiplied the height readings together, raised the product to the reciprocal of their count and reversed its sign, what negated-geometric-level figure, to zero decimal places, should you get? -67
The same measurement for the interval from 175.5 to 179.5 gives -84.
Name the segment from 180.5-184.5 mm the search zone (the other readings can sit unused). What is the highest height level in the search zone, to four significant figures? 99.57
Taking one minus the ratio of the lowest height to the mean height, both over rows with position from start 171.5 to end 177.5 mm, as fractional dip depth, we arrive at 0.12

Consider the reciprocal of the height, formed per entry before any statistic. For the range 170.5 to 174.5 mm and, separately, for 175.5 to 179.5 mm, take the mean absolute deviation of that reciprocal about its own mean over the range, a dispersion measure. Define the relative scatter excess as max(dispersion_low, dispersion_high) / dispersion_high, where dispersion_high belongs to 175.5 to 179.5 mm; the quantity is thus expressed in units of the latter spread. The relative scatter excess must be 1.0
